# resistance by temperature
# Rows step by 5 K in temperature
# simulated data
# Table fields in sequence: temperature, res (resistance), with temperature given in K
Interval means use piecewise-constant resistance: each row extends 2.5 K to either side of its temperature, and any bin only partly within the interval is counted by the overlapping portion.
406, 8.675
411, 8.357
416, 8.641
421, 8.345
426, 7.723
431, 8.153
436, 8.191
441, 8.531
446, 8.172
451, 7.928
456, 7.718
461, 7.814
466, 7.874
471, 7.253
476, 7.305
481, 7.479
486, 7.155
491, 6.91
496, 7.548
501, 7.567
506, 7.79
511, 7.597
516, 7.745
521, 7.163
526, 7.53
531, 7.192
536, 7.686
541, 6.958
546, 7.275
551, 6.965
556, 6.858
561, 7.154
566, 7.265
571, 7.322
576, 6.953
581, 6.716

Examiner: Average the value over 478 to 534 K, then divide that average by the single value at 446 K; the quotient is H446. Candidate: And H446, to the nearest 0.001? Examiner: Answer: 0.909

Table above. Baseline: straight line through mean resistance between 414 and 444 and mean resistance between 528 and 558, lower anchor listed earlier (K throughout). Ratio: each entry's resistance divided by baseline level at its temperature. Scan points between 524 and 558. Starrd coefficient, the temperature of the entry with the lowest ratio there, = 541 K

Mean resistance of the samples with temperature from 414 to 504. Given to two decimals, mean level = 7.79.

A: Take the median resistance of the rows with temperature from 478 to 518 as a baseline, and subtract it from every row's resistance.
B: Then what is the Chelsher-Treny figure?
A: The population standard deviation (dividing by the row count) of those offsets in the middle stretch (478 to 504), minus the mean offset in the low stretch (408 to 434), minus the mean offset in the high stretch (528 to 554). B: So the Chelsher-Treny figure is -0.09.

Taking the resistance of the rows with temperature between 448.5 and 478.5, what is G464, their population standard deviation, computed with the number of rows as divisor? 0.269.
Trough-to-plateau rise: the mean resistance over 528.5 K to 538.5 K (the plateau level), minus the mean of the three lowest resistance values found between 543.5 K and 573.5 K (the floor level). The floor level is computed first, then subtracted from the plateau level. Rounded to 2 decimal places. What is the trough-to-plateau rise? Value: 0.45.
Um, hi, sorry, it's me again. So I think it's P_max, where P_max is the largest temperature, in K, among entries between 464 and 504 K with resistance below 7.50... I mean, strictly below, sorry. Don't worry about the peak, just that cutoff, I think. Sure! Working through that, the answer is 491 K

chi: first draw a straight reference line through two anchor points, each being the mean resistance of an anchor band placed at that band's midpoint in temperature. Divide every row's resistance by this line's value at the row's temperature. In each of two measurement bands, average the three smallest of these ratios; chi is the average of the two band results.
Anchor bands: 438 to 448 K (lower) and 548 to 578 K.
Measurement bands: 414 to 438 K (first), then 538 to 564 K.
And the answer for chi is 0.952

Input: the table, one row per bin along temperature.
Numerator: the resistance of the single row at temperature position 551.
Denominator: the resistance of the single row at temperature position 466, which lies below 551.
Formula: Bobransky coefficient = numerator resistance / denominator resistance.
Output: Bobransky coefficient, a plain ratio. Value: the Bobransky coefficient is 0.88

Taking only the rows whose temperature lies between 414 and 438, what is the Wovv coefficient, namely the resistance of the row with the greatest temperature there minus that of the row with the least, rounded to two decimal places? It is -0.45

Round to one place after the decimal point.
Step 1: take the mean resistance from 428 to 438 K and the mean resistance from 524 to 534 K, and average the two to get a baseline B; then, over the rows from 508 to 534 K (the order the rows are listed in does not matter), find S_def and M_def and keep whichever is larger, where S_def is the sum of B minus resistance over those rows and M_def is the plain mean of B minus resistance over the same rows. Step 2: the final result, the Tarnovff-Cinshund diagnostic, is 1.6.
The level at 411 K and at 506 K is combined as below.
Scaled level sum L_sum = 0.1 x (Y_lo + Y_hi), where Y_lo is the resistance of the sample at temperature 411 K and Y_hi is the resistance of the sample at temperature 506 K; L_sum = 1.61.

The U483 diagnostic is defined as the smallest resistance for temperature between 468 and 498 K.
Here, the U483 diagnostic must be 6.91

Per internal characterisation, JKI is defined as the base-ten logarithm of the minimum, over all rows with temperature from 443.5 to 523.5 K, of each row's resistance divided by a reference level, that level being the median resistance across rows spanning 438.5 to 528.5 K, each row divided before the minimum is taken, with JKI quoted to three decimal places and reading -0.040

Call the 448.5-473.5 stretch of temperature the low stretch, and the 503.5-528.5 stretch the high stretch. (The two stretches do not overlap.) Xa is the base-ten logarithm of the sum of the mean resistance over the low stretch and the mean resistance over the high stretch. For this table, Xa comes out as 1.18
